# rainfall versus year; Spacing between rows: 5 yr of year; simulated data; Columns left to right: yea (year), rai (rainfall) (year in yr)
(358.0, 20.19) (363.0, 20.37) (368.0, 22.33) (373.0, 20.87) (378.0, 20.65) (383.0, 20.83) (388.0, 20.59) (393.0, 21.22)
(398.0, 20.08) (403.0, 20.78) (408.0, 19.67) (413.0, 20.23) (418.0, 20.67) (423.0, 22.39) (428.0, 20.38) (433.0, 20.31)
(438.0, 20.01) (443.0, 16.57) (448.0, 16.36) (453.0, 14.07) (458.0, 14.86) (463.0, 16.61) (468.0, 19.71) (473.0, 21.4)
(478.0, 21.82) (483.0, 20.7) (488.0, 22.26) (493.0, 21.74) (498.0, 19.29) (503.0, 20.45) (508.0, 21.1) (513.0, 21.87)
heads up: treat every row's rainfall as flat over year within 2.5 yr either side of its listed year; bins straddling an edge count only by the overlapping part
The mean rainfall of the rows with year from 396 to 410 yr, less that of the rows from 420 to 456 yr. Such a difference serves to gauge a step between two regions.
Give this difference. 1.6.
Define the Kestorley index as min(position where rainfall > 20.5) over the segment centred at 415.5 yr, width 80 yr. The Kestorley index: 378.0 yr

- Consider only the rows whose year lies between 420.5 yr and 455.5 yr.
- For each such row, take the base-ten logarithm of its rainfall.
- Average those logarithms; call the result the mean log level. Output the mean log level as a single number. 1.264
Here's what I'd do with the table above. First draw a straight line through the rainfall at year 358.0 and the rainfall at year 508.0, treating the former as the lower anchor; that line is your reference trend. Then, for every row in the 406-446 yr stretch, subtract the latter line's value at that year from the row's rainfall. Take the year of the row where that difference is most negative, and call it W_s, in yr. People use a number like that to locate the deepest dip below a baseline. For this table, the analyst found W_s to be 443.0 yr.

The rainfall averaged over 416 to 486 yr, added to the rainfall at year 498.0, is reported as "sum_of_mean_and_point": 38.3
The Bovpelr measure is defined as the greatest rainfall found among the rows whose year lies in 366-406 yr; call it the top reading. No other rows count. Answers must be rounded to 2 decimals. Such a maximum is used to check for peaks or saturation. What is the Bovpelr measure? 22.33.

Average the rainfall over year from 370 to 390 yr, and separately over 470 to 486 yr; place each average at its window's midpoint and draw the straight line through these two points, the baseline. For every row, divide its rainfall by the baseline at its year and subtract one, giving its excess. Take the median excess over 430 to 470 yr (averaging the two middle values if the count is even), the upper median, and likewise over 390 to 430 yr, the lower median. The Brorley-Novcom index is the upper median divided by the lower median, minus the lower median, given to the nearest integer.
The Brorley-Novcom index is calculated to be 10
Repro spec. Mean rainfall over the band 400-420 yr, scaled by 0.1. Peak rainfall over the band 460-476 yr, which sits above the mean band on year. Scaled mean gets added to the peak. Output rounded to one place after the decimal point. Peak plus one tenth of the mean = 23.4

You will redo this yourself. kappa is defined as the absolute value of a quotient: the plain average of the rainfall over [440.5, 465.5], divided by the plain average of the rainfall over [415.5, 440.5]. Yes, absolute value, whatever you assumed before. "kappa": 0.76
